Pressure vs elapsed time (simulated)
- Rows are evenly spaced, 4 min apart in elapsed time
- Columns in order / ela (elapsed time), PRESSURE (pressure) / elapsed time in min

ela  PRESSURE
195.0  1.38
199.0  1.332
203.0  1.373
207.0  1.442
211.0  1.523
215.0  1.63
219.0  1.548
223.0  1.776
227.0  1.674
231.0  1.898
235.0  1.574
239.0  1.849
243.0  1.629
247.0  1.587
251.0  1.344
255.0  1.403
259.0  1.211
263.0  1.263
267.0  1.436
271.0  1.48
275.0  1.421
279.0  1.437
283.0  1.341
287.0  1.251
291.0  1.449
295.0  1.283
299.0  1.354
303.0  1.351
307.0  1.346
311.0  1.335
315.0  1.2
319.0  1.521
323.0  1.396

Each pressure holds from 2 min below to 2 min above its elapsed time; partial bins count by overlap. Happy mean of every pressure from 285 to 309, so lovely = 1.34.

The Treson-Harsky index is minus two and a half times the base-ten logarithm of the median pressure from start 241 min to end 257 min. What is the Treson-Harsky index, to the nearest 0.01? -0.44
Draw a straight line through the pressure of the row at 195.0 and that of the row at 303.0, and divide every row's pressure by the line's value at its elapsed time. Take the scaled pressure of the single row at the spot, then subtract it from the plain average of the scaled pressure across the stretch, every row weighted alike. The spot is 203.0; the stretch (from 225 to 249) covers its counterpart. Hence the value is 0.25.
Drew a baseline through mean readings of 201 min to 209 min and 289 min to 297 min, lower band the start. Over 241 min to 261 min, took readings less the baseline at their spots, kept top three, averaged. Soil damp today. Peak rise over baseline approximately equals 0.15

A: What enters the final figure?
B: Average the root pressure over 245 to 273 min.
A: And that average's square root 1.09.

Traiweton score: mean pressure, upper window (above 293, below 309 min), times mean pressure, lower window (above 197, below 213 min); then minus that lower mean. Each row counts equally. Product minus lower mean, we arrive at 0.473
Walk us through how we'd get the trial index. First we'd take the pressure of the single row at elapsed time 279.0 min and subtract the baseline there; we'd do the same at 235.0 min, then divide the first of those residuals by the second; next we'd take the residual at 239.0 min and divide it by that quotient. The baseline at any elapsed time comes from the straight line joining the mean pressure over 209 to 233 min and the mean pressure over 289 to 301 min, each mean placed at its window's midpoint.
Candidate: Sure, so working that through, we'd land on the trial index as -1.42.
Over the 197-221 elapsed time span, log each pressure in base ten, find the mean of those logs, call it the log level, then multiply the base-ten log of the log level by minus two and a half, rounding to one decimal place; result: 1.9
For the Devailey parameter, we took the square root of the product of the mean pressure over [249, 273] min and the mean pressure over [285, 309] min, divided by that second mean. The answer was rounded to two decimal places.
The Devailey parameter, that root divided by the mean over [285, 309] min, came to 1.01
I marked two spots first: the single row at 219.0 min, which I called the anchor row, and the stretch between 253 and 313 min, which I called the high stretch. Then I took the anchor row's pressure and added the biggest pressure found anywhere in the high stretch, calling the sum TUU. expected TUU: 3.03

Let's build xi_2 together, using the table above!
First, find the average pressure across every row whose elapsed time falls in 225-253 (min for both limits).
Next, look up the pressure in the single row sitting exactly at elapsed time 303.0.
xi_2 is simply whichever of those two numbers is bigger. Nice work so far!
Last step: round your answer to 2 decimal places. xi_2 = 1.65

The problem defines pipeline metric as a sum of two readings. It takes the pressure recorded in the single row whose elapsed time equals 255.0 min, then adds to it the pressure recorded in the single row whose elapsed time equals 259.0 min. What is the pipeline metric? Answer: 2.61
